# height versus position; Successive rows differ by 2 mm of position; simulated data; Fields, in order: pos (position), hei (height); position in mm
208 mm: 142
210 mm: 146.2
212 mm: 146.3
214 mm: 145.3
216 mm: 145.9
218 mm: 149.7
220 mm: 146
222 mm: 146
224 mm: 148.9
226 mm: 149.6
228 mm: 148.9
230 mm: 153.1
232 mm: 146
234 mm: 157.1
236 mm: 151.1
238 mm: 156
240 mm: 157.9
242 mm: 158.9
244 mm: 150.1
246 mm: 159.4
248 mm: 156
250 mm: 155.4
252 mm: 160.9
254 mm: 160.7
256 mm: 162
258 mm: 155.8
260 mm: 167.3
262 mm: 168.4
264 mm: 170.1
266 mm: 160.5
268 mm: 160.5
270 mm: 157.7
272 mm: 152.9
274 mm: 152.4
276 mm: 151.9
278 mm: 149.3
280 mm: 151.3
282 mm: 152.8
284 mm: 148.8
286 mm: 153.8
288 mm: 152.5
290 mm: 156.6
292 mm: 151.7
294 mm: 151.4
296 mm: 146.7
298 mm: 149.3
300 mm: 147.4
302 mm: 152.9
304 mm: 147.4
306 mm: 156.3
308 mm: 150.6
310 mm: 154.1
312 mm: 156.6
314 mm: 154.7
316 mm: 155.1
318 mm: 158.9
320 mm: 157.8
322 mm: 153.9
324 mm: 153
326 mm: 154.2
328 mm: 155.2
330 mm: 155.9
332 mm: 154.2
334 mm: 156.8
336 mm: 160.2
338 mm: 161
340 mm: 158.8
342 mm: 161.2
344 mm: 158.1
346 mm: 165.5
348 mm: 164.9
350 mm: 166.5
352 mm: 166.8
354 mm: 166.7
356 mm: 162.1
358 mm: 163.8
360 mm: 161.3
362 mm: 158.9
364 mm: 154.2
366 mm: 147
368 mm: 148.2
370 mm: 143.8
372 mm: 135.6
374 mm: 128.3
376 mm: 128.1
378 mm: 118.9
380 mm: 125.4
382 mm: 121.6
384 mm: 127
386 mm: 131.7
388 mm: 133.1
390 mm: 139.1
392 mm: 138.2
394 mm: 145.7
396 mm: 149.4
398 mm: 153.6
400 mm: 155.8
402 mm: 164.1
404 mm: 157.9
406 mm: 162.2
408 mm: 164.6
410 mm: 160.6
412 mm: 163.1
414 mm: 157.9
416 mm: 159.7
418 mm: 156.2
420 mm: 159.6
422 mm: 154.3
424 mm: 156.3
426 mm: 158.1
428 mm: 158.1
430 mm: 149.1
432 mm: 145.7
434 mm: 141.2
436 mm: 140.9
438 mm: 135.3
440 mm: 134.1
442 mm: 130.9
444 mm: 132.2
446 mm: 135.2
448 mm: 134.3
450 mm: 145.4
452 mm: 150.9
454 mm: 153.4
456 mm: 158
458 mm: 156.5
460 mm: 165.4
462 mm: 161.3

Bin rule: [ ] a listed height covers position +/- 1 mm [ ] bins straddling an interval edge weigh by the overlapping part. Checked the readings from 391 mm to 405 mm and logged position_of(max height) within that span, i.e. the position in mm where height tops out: 402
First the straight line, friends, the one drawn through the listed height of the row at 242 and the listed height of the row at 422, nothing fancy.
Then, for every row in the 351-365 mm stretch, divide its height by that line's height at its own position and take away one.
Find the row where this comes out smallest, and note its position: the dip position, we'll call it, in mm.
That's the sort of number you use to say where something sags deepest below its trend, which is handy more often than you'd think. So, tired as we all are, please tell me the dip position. 364 mm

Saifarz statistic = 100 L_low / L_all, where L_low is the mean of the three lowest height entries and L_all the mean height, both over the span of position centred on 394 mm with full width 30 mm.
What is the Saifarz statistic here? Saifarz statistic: 86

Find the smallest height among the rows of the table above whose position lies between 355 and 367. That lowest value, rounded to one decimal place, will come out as 147.0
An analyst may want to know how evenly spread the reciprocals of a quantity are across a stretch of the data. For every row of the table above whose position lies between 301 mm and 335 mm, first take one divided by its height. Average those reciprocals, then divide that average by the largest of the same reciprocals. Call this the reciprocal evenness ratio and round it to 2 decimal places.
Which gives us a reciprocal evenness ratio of 0.95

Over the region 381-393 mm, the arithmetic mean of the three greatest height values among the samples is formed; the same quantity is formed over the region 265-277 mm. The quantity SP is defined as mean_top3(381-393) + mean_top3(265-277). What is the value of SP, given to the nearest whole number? 296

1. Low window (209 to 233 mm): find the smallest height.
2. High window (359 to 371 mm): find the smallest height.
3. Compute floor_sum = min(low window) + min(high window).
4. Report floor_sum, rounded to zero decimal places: 289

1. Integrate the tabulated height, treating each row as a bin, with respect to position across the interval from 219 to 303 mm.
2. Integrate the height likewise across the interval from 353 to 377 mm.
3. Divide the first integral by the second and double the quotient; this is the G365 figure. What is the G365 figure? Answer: 7.21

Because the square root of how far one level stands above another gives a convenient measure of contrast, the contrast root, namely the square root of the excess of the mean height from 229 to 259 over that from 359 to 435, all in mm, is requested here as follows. 2.9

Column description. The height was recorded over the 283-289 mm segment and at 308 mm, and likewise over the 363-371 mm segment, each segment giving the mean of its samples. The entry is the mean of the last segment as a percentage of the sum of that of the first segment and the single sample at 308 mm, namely 49.1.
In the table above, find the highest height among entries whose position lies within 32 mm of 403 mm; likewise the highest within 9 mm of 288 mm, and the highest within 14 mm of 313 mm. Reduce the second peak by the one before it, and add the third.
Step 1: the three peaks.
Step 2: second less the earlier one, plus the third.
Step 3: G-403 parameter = 151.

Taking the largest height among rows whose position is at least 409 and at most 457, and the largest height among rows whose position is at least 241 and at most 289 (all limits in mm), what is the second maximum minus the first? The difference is 7.0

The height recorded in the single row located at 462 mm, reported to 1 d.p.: 161.3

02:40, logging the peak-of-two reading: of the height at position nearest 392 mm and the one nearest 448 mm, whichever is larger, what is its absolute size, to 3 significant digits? 138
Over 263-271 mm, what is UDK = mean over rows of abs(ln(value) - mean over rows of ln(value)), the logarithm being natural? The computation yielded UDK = 0.024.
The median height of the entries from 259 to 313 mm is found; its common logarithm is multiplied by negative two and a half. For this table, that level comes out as -5.460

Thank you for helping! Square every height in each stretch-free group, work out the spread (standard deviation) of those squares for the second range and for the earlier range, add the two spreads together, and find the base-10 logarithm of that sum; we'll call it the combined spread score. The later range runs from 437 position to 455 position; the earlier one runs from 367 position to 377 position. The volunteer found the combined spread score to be 3.7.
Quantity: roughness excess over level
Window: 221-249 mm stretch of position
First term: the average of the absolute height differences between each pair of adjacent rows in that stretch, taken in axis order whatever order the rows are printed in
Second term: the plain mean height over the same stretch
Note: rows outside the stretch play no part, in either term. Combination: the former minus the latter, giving -148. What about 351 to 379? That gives -145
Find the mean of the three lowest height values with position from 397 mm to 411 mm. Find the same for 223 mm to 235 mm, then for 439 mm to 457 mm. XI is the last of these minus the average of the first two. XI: -19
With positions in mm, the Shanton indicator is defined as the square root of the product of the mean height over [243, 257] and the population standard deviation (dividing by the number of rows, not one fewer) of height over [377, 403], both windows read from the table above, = 46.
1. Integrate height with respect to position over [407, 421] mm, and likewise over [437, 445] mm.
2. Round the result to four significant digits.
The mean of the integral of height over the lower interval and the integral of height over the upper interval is 1654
